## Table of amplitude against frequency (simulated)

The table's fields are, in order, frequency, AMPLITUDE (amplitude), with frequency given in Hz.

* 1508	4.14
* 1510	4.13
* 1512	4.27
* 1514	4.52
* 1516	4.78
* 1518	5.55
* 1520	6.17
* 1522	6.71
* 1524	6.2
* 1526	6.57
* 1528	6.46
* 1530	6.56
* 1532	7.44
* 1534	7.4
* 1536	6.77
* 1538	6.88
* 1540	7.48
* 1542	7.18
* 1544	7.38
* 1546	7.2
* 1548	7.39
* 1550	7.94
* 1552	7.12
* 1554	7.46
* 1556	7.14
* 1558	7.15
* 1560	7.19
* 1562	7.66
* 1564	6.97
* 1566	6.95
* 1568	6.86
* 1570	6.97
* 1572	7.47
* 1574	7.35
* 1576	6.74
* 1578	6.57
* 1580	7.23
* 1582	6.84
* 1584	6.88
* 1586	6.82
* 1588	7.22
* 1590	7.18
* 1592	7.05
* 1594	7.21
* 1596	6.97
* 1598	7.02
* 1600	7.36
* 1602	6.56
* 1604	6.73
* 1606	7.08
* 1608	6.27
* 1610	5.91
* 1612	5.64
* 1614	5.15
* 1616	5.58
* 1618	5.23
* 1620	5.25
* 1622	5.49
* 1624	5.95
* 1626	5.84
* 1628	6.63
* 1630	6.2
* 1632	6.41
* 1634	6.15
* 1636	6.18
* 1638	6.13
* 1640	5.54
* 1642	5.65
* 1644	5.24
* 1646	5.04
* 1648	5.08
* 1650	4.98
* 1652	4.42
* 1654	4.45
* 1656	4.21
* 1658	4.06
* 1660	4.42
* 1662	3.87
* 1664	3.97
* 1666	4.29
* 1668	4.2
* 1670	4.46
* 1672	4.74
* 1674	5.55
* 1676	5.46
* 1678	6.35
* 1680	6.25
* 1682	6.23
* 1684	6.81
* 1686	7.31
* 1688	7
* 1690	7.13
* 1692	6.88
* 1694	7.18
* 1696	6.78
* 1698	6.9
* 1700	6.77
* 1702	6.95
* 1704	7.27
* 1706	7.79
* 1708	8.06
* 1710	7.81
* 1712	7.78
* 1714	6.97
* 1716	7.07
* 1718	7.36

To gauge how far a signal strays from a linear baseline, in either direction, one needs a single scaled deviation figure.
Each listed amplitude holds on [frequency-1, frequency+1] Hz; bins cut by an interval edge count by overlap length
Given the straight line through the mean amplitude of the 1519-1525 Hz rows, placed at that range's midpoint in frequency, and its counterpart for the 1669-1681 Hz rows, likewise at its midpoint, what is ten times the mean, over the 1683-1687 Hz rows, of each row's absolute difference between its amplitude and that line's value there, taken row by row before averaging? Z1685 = 16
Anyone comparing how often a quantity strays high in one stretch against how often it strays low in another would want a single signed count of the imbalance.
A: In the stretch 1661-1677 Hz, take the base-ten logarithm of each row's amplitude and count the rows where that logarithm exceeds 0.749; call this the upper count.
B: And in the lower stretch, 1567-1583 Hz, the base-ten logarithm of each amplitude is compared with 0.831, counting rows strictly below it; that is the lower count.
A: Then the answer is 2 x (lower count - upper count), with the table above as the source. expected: 4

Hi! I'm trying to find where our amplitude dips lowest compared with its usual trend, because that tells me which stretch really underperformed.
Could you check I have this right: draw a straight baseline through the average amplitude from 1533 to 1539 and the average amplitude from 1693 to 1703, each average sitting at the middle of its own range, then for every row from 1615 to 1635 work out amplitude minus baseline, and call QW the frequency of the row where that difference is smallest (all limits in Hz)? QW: 1618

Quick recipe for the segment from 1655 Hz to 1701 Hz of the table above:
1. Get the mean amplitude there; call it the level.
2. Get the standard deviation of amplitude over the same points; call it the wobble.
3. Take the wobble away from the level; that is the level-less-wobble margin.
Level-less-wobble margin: 4.4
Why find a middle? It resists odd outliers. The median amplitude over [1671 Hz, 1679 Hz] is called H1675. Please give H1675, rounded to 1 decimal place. 5.5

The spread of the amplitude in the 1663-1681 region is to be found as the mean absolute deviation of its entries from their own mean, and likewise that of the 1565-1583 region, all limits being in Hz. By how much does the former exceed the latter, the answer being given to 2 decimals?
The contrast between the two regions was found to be 0.54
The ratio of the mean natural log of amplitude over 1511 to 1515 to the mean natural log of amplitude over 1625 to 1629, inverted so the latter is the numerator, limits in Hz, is 1.24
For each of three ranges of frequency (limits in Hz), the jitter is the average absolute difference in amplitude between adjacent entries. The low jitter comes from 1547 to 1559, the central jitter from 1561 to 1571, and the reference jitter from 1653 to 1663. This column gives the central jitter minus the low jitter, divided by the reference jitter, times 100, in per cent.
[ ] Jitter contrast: -56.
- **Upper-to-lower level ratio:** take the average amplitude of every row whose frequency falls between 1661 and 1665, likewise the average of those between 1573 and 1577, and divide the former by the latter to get 0.56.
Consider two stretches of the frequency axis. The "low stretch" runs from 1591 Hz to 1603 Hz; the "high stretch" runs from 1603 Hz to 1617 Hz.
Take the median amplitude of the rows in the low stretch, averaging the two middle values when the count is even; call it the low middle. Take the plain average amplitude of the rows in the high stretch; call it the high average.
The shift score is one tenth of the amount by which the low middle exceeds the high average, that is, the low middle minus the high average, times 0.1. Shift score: 0.10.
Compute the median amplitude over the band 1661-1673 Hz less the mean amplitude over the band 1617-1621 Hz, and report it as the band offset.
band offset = -1.0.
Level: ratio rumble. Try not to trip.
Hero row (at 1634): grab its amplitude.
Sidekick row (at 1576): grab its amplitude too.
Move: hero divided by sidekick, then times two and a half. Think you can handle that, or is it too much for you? 2.28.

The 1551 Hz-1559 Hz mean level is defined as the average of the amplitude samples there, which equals 7.2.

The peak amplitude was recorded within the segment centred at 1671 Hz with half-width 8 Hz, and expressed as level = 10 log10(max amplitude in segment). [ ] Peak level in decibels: 8.0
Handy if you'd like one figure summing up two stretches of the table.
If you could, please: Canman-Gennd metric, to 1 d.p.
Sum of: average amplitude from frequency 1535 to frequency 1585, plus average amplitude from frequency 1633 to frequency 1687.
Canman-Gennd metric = 12.4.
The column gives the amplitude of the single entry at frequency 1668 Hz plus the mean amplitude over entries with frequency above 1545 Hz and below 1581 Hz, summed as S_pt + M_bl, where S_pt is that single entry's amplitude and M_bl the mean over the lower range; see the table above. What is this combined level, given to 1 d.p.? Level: 11.4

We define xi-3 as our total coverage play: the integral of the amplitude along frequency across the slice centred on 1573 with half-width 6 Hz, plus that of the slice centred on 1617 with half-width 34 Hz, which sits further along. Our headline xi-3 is 503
